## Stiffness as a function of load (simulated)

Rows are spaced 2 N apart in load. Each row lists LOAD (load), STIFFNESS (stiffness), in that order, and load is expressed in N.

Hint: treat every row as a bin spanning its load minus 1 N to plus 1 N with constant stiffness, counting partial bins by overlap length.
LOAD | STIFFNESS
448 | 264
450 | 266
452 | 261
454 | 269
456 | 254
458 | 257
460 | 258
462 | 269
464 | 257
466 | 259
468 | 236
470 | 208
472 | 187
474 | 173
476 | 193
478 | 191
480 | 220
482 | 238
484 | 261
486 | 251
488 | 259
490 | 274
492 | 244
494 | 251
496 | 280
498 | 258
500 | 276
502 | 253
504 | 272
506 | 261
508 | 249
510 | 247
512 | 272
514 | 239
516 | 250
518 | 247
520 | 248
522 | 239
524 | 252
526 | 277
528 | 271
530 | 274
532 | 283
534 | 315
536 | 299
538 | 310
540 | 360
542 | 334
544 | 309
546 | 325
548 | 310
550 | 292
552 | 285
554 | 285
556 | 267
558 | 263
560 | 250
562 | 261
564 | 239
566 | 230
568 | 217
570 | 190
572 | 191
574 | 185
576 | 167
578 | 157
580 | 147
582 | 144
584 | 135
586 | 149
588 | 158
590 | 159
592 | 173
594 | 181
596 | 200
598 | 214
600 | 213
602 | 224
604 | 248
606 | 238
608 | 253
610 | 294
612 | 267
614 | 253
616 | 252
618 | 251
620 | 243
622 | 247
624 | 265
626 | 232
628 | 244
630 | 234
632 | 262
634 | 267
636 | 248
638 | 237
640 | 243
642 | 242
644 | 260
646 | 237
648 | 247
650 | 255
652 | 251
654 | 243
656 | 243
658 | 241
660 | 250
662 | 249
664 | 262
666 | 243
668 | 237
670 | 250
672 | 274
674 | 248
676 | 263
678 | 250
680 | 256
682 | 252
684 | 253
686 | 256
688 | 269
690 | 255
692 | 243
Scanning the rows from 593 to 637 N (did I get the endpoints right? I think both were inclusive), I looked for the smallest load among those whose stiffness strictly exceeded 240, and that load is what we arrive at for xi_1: 604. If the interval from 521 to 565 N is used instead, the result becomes 524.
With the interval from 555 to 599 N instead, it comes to 556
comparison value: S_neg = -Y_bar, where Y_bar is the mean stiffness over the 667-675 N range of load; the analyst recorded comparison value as -252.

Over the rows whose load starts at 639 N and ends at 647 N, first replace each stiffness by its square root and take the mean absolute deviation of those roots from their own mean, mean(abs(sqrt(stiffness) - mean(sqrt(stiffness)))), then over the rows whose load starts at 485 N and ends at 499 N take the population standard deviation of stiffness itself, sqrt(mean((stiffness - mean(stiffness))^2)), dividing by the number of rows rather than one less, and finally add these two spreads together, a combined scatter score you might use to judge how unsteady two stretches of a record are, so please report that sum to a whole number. 12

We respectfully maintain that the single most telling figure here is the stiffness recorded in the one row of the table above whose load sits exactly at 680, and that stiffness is 256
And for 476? 193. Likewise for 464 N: 257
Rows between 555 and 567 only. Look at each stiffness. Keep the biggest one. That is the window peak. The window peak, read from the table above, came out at 267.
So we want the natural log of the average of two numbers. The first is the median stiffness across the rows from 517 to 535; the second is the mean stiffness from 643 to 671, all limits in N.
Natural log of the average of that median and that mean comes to 5.56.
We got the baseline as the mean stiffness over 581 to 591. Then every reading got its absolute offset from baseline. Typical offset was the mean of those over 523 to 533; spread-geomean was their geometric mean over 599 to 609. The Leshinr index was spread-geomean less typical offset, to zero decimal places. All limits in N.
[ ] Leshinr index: -38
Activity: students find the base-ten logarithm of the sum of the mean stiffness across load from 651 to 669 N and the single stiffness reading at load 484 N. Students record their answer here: 2.71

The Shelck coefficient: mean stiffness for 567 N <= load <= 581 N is 179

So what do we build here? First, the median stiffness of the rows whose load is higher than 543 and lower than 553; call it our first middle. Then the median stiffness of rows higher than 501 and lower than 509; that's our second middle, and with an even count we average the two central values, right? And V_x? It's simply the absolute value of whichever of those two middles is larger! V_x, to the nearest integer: 309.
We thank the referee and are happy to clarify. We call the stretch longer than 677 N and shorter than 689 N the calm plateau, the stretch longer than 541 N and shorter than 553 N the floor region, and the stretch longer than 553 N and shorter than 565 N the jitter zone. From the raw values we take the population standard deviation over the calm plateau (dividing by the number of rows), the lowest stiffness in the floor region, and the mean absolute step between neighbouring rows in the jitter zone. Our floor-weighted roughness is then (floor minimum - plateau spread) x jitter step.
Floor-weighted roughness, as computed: 3792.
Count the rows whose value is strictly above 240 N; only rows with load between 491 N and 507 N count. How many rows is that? 8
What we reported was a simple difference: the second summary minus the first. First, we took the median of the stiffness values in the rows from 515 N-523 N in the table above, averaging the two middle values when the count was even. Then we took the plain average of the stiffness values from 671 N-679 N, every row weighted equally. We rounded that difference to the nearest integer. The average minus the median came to 11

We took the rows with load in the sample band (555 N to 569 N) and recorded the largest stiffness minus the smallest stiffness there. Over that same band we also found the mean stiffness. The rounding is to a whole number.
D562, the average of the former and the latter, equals 148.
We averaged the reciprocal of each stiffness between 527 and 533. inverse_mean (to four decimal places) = 0.0036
